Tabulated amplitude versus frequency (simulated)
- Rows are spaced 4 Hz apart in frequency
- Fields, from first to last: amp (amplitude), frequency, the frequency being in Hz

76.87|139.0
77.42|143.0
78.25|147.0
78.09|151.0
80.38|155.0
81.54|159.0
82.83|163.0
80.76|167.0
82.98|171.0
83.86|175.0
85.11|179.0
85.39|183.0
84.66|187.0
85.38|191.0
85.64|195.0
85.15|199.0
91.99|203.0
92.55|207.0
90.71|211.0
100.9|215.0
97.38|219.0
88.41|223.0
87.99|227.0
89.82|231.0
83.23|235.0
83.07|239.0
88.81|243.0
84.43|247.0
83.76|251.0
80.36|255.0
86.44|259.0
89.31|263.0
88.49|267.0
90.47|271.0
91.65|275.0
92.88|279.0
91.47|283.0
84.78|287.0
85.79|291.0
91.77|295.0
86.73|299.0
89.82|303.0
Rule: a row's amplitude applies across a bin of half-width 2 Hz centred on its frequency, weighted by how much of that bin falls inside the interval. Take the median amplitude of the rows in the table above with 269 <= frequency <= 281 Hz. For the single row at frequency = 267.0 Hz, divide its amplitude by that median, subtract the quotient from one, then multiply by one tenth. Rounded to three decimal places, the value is 0.003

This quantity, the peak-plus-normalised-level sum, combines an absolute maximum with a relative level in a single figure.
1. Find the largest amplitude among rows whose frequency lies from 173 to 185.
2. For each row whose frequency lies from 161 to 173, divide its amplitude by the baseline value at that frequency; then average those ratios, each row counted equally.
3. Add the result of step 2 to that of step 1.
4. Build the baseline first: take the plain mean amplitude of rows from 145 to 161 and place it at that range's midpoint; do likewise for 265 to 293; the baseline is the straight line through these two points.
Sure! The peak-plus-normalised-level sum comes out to 86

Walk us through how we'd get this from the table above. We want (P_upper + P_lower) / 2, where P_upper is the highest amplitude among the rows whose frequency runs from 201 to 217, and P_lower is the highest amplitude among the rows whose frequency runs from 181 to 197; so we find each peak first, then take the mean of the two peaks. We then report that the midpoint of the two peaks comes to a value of 93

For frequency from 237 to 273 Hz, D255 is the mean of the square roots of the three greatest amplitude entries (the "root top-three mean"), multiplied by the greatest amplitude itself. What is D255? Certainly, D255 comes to 856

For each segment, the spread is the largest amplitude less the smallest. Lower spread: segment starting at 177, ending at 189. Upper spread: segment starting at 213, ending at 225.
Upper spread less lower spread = 12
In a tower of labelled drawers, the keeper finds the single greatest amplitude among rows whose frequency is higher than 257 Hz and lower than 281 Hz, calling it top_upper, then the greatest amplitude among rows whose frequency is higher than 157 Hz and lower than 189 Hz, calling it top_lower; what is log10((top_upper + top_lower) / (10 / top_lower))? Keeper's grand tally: 3.18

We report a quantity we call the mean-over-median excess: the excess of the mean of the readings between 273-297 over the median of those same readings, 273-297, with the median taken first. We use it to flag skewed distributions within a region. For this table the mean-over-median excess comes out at -1.8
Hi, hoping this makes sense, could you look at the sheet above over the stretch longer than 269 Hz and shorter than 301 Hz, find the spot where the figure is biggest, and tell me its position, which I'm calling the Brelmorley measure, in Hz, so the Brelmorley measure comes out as 279.0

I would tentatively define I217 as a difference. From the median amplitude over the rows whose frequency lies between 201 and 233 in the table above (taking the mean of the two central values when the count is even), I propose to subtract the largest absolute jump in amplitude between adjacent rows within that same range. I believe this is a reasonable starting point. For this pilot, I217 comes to 81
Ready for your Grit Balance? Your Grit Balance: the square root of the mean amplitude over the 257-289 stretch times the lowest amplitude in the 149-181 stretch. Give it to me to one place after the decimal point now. 83.6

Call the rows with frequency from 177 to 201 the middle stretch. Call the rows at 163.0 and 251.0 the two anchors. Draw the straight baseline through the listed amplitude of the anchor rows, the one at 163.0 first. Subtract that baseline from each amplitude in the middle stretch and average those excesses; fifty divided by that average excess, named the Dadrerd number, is 24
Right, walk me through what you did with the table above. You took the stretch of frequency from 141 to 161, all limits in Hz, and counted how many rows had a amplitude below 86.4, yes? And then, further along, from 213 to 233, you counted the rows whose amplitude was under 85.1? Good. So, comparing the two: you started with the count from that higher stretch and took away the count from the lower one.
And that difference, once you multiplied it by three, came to -15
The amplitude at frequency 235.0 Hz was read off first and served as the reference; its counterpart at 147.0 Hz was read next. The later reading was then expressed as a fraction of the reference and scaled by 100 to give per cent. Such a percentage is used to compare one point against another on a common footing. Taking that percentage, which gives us 94.0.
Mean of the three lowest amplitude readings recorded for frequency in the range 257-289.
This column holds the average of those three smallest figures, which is 86.6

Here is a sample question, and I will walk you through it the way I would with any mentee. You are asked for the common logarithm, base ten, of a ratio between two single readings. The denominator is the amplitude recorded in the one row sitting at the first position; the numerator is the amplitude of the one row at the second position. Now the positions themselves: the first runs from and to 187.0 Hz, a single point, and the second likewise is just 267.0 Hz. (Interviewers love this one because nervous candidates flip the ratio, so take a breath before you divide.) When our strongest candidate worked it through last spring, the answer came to 0.019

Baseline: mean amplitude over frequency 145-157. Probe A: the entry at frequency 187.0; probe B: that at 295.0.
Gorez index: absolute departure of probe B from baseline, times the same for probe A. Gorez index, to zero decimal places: 74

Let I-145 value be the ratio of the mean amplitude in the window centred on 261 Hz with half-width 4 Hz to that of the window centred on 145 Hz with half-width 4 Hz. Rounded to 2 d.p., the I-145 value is 1.13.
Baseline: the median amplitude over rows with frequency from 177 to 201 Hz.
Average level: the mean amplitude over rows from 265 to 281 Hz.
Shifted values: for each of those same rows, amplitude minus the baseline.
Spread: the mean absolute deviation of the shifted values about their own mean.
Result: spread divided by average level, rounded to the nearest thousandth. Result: 0.015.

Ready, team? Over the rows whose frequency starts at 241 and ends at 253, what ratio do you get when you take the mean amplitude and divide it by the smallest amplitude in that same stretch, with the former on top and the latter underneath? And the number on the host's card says 1.02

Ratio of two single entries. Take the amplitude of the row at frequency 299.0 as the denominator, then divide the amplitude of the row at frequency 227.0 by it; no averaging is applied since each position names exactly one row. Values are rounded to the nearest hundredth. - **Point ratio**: 1.01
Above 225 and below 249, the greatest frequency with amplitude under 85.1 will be 247.0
